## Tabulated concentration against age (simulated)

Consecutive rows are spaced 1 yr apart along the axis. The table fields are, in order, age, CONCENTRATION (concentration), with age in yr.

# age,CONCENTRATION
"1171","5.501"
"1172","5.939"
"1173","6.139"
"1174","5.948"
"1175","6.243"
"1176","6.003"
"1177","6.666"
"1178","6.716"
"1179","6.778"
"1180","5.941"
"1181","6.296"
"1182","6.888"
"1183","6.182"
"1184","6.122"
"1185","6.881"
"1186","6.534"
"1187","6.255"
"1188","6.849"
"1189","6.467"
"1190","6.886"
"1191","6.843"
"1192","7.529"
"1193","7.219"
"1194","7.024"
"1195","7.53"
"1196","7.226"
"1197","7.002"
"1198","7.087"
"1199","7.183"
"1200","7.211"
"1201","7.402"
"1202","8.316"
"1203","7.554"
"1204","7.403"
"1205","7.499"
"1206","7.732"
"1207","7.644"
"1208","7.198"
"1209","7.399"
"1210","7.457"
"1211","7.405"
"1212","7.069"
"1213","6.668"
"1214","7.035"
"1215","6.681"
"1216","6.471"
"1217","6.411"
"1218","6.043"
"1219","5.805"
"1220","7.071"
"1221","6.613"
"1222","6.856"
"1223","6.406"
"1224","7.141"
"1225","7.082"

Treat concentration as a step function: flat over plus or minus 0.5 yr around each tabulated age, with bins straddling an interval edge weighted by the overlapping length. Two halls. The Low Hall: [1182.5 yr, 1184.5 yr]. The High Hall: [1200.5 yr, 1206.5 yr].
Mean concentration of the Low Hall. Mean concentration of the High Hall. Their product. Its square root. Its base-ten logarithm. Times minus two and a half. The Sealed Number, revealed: -2.09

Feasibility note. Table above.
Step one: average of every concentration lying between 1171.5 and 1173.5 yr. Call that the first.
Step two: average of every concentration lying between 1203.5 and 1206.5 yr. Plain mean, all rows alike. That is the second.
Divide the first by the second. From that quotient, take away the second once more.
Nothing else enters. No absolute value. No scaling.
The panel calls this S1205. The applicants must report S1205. -6.7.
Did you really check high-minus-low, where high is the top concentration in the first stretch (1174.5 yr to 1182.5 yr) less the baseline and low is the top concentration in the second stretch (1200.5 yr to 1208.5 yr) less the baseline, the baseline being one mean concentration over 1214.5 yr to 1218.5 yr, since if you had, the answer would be -1.4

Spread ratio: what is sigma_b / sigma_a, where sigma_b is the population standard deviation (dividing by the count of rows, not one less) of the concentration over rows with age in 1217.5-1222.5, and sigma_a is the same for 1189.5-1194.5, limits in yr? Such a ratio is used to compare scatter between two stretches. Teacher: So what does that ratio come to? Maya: 1.91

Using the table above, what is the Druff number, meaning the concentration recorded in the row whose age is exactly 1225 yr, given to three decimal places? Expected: 7.082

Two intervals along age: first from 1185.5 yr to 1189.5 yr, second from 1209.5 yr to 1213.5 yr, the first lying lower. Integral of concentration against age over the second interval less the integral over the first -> 2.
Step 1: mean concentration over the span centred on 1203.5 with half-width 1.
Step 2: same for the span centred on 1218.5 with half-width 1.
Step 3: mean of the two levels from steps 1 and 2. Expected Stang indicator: 6.7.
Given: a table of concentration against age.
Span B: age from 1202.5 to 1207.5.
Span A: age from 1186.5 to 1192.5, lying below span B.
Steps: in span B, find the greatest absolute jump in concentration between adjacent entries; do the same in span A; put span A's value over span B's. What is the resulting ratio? 2.9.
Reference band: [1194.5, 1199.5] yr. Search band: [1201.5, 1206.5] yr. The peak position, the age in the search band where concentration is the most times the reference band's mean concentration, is 1202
